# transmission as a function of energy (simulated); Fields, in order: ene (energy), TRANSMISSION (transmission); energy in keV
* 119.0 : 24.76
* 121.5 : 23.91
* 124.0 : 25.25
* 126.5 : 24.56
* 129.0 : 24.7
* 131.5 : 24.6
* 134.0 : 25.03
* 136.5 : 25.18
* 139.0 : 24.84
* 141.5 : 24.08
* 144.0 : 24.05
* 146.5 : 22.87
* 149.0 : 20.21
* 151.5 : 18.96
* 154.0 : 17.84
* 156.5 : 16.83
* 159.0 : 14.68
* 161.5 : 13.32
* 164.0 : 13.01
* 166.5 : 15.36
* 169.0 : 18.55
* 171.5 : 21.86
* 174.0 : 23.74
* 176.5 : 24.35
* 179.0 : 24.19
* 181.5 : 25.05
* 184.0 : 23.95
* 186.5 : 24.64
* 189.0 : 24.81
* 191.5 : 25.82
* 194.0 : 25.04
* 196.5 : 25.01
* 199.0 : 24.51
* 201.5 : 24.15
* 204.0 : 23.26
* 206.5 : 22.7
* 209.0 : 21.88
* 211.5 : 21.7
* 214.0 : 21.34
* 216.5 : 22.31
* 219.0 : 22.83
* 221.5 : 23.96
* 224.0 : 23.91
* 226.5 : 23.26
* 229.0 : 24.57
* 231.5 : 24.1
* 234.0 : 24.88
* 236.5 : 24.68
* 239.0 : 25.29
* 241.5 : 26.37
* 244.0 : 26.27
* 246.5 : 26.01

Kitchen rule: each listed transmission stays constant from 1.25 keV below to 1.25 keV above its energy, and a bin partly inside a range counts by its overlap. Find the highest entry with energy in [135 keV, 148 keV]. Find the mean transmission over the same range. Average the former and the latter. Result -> 24.7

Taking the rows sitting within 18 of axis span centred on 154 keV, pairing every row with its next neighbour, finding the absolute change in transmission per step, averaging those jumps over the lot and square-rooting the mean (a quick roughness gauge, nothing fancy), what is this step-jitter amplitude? 1.26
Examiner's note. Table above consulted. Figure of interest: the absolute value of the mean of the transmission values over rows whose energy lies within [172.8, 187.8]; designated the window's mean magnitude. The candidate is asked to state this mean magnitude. 24.3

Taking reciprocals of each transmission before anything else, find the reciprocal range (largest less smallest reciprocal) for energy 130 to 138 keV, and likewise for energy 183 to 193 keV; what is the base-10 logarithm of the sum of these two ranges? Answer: -2.4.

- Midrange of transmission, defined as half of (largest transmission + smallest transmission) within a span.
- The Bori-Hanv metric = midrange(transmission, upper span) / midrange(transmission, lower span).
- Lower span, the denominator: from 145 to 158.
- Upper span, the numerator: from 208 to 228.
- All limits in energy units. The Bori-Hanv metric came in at 1.14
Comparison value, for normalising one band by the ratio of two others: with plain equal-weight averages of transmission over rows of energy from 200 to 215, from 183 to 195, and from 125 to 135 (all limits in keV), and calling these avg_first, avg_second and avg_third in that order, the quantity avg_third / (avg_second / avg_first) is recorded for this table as 22.4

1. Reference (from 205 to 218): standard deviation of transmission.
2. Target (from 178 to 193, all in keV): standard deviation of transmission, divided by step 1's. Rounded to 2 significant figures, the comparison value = 1.3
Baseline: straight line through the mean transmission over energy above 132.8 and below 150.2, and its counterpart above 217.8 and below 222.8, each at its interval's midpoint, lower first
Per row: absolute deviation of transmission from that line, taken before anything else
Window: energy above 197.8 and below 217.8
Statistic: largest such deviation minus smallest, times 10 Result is 19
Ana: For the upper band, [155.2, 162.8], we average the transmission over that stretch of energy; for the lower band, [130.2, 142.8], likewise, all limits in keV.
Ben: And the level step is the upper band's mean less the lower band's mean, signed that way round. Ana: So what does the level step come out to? -10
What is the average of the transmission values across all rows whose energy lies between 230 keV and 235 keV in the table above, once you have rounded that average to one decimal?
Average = 24.5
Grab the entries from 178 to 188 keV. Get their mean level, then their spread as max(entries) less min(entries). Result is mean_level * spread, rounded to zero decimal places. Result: 27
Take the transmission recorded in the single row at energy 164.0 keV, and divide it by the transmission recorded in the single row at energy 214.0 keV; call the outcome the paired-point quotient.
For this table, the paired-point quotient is 0.61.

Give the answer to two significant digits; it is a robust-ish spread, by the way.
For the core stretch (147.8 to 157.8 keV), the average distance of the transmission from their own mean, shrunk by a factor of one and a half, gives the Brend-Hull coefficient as 0.75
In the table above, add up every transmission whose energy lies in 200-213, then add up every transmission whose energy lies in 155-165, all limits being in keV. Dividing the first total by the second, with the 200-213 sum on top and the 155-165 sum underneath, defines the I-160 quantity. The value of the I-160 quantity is 2.0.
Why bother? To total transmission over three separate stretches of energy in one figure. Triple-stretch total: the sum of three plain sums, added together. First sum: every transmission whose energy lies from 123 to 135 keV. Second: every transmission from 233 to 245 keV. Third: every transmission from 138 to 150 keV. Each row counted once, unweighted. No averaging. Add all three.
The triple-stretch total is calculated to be 368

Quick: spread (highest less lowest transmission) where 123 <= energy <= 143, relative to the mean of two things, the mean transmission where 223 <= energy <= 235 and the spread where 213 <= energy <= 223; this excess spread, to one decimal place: -12.2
